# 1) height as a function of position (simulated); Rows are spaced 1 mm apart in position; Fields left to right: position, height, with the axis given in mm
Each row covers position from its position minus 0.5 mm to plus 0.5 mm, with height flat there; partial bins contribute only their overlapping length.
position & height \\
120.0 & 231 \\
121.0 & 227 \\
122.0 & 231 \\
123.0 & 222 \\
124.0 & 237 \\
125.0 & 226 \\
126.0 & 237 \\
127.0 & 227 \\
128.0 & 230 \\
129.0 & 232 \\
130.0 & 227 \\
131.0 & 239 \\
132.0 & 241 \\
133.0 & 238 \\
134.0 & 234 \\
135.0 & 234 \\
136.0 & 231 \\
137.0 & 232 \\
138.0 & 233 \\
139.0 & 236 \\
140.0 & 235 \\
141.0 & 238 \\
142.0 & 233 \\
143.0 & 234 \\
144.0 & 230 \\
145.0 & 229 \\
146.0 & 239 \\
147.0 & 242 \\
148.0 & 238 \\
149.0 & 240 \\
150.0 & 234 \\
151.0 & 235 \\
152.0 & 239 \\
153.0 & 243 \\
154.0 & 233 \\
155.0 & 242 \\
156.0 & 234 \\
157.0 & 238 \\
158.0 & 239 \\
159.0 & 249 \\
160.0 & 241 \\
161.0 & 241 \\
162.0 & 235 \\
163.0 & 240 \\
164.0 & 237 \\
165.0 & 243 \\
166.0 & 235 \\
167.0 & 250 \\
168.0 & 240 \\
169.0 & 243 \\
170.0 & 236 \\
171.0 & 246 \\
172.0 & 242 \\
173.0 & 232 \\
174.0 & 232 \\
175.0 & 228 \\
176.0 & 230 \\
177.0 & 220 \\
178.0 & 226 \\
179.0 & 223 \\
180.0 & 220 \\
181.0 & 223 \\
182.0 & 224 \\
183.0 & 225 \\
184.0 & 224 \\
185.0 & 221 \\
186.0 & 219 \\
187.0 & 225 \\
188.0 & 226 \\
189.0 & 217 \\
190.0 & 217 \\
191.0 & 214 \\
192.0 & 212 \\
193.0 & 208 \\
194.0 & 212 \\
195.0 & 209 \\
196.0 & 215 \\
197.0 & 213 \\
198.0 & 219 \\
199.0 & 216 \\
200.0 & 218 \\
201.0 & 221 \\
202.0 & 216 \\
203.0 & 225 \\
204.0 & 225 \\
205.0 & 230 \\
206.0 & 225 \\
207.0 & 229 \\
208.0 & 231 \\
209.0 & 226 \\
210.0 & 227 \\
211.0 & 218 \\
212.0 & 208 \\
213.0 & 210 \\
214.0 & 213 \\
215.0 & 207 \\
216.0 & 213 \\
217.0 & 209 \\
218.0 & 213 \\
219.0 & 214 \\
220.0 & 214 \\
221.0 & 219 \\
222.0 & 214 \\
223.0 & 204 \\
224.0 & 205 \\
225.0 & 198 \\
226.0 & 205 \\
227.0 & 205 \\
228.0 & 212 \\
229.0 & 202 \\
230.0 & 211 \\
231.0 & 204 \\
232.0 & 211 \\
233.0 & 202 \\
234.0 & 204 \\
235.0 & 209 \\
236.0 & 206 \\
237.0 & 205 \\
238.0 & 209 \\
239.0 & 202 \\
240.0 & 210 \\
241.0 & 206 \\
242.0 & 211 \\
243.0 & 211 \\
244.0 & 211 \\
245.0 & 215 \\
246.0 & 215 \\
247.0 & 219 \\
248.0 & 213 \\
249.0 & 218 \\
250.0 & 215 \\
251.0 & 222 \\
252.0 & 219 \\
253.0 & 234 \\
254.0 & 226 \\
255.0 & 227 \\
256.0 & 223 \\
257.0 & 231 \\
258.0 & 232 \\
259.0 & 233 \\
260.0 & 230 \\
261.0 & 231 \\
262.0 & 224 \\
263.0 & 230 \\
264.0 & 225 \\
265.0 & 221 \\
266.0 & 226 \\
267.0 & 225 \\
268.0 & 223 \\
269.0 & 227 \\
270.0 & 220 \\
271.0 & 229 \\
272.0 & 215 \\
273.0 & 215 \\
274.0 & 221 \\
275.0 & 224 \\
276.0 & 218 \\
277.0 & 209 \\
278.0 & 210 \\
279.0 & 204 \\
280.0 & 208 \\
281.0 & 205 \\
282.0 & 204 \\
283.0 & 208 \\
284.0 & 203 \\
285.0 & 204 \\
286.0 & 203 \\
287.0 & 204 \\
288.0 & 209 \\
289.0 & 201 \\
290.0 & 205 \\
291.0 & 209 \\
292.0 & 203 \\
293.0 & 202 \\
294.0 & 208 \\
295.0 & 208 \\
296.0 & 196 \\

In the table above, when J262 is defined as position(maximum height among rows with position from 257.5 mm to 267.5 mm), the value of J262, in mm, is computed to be 259.0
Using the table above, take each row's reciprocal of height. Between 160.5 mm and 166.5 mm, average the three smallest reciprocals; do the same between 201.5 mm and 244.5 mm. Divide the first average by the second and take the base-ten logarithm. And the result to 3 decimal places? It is -0.021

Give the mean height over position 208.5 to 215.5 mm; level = 216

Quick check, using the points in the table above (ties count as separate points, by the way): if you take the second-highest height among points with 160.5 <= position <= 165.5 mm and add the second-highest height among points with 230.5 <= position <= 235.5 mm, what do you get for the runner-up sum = 450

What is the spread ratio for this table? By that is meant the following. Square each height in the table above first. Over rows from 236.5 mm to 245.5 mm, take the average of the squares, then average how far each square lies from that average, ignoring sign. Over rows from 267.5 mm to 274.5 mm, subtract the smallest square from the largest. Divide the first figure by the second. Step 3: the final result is 0.20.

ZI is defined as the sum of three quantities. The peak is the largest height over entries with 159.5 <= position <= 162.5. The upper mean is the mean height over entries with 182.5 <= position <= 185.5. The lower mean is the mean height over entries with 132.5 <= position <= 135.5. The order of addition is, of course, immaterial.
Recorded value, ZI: 700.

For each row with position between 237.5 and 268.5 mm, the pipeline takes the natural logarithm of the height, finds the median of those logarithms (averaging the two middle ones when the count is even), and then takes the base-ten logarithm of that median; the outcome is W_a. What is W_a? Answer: 0.733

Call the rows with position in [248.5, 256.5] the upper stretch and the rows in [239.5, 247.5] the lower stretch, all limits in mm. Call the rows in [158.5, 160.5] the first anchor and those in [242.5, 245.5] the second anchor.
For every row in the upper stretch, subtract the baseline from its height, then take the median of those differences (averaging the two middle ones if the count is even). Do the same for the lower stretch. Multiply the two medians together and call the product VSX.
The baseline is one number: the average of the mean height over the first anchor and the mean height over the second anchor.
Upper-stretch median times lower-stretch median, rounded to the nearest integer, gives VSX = 109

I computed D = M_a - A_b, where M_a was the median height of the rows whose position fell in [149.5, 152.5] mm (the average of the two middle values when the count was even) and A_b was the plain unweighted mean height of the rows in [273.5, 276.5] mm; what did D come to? 14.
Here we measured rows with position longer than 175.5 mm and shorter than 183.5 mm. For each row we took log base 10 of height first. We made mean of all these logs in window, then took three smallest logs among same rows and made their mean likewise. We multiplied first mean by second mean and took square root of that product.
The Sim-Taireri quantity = 2.35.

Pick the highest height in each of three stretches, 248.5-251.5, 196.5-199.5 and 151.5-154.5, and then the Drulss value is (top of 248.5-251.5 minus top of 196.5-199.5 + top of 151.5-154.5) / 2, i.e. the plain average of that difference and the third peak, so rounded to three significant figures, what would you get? 123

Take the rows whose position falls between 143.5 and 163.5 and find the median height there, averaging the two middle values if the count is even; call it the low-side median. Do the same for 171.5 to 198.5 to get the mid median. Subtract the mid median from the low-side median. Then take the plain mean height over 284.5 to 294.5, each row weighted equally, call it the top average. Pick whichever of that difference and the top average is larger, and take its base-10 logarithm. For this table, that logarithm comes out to 2.31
